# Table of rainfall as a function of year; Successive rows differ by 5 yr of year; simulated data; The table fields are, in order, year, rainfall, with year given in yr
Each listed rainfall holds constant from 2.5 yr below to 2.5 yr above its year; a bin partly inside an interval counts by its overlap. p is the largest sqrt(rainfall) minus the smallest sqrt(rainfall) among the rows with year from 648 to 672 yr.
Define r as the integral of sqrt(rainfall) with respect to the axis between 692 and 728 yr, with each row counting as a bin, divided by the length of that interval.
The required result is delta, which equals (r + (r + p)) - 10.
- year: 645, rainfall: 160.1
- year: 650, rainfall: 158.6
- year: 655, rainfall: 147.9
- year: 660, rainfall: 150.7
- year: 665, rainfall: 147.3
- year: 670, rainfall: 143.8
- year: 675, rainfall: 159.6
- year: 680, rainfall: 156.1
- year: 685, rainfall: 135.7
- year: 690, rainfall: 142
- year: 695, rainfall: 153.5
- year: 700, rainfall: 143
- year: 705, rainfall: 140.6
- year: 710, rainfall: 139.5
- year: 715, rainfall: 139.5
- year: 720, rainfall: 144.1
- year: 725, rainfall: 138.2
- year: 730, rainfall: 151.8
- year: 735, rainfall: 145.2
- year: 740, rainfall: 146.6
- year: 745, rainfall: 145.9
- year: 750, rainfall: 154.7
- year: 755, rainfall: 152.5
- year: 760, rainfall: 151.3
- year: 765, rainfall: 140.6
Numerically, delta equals 14.5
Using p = 0.60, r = 11.95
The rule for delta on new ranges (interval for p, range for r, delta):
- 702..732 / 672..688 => 15.0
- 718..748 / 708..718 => 14.2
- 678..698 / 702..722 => 14.6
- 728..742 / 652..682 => 14.8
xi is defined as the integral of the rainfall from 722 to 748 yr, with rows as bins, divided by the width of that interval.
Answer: 146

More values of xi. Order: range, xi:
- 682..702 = 144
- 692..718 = 143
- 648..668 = 151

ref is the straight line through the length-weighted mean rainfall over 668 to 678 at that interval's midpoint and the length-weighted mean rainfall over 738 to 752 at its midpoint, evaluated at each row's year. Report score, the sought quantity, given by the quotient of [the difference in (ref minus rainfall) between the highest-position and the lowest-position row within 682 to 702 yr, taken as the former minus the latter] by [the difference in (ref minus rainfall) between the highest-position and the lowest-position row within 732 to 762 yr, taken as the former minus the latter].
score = 1.1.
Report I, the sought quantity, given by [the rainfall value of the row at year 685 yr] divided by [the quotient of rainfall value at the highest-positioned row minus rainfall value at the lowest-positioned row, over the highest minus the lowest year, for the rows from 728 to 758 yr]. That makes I 4846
